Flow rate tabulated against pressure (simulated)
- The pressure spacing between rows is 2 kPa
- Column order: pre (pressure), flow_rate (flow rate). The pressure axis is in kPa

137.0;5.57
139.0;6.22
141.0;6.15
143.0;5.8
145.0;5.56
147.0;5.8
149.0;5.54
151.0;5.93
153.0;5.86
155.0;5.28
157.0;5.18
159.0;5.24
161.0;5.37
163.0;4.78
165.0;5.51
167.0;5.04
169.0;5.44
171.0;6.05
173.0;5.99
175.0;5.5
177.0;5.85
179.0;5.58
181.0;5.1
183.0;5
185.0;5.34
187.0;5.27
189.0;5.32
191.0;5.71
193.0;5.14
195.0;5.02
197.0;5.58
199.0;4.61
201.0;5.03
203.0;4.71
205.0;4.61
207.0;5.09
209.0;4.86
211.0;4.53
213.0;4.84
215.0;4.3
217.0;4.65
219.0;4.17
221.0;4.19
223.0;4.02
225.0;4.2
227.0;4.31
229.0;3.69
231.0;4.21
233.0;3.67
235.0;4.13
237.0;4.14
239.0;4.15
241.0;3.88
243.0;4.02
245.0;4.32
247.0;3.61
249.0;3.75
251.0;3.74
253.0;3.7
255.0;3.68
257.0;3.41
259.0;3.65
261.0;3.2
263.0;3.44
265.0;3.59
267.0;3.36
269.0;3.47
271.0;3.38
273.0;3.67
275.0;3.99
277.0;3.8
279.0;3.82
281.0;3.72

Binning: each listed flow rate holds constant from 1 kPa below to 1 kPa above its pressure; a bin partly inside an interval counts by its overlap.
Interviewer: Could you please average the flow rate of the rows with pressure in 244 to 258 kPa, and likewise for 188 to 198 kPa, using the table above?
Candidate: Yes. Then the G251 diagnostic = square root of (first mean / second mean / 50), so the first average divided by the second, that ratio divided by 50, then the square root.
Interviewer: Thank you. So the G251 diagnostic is 0.1183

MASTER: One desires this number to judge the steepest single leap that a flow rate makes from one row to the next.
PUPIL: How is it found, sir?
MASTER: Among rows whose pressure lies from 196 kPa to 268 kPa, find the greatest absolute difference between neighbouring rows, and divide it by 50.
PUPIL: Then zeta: 0.019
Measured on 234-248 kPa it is 0.014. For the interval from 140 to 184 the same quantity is 0.015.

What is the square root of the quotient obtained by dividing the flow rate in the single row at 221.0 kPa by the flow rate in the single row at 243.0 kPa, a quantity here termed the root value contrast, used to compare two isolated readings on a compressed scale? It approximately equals 1.02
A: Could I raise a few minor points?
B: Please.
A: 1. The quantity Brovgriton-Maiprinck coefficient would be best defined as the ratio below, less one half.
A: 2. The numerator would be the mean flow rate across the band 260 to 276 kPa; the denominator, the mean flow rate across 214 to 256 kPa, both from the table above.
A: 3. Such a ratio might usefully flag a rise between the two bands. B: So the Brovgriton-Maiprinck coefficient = 0.373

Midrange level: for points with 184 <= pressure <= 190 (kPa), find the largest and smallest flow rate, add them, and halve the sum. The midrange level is 5.3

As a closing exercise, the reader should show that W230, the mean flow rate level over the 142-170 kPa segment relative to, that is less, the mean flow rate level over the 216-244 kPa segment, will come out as 1.35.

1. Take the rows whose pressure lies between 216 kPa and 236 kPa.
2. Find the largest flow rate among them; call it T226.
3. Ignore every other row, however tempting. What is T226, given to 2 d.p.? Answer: 4.65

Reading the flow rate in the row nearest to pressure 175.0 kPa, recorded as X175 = 5.5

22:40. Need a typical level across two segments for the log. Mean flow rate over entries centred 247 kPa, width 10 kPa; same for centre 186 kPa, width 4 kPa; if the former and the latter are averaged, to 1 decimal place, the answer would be 4.6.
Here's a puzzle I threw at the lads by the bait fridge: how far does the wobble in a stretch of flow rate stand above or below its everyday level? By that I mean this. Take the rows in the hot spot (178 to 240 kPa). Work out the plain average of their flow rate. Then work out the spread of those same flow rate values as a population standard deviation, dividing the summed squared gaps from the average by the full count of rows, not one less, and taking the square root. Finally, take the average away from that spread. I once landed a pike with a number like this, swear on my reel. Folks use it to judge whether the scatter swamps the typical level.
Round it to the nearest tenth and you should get -4.1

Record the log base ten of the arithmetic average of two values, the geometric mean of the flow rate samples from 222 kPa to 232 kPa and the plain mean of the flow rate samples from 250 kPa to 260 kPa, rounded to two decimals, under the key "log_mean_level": 0.59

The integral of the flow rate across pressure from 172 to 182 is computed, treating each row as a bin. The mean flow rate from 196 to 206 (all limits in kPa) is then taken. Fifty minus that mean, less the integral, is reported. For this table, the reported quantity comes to -11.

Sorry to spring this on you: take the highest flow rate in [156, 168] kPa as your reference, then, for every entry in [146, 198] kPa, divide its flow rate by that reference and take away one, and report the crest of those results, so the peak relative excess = 0.1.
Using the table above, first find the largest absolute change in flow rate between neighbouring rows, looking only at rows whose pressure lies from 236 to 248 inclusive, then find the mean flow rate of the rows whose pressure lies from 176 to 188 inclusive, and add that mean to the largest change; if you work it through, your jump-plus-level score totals 6.1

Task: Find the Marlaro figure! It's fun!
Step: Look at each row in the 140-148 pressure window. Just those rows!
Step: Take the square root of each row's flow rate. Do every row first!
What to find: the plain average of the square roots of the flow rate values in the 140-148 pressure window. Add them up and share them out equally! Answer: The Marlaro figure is 2.41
